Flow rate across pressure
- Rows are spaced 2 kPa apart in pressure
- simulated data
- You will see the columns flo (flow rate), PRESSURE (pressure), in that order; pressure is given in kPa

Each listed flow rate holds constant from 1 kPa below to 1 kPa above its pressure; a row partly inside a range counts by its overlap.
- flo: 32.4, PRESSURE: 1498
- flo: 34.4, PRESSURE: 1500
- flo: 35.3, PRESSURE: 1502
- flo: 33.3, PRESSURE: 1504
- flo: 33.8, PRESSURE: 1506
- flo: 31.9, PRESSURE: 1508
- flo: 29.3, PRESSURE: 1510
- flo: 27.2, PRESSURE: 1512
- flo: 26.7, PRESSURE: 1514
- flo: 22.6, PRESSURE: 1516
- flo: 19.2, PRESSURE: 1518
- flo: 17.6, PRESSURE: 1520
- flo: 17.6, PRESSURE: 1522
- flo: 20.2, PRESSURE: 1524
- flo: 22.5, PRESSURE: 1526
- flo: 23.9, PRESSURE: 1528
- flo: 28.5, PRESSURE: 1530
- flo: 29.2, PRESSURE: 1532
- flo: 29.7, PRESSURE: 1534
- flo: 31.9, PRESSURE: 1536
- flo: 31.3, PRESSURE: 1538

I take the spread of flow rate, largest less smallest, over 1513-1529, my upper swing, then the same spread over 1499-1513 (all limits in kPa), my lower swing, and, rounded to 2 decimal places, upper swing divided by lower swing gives 1.12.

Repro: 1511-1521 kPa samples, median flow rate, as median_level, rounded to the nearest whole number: 23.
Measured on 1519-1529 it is 20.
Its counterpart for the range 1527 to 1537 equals 29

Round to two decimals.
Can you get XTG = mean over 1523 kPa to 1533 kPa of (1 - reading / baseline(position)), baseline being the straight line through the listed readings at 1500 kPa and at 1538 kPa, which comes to 0.23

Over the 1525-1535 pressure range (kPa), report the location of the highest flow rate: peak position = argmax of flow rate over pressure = 1534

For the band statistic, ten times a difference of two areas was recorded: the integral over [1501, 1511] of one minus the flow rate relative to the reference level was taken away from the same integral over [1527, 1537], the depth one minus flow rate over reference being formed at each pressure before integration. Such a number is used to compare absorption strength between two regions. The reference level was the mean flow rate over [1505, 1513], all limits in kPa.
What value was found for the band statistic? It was 13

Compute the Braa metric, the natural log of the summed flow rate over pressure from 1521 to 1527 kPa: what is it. 4.1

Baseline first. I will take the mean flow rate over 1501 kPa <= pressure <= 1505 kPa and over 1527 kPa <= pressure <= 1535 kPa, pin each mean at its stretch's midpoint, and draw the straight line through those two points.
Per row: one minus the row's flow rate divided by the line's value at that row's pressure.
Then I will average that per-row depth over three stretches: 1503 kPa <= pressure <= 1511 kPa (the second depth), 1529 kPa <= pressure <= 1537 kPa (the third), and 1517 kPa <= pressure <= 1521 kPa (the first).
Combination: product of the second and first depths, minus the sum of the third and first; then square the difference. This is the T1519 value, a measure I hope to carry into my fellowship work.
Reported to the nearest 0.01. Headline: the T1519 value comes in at 0.09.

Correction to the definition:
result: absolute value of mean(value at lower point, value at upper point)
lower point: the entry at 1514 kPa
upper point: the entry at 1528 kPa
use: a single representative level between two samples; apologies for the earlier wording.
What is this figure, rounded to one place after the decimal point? 25.3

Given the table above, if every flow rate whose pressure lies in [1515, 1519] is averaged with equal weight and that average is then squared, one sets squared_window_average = 437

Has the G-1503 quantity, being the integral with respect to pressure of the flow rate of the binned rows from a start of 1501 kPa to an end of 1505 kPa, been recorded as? 137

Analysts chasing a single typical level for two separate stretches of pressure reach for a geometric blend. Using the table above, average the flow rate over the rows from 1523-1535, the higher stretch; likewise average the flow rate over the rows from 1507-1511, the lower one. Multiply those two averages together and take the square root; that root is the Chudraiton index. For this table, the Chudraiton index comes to 28.0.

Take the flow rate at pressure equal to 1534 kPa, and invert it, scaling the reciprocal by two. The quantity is 0.067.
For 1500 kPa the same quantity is 0.058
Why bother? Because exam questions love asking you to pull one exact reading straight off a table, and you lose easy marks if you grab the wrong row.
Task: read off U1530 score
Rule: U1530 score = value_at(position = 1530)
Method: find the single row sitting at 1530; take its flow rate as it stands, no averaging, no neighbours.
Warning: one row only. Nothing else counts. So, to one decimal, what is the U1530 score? 28.5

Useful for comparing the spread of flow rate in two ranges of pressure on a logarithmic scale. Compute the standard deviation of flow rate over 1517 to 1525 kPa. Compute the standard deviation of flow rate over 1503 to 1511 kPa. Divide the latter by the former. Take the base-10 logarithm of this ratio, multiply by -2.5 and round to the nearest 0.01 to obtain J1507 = -0.49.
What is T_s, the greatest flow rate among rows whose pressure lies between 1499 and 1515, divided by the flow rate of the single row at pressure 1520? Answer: 2.01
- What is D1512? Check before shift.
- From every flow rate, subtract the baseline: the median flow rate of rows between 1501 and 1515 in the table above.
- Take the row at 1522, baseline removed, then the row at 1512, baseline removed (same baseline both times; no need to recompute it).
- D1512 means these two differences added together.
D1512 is -19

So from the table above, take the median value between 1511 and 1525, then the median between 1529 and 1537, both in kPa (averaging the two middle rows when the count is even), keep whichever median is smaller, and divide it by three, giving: 6.73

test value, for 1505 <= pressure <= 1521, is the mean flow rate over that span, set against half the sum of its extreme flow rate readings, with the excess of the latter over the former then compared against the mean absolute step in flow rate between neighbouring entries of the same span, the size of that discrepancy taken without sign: 2.7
